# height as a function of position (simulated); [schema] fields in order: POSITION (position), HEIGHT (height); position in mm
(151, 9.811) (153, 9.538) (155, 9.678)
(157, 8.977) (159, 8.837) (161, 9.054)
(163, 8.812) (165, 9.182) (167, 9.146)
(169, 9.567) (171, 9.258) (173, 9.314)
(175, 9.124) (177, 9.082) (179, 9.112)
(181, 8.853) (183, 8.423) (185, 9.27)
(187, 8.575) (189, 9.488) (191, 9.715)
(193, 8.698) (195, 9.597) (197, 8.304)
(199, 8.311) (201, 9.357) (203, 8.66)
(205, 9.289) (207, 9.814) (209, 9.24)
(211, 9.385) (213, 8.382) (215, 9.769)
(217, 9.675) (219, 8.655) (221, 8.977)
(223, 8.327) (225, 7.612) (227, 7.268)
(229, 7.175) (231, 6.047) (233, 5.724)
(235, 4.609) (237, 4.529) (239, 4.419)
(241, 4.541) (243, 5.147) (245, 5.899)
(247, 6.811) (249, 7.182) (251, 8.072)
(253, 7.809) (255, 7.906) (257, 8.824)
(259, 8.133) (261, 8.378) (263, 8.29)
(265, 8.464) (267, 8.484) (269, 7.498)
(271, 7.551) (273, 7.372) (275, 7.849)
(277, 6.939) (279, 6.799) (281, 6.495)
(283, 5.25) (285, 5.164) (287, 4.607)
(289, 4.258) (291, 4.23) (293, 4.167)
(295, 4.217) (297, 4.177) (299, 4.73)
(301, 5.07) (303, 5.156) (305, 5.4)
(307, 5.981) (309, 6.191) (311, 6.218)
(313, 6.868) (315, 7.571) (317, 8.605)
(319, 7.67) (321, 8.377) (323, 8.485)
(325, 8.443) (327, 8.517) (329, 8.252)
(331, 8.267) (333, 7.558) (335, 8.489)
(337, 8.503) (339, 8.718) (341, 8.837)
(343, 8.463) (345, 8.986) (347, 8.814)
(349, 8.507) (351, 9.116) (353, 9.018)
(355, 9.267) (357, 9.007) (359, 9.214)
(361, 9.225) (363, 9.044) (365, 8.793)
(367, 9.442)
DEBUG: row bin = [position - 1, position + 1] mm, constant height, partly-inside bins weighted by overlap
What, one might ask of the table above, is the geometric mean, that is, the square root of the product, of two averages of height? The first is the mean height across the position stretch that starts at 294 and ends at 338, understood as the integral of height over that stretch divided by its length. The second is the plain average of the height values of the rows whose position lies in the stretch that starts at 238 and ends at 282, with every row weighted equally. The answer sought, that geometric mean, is 7.1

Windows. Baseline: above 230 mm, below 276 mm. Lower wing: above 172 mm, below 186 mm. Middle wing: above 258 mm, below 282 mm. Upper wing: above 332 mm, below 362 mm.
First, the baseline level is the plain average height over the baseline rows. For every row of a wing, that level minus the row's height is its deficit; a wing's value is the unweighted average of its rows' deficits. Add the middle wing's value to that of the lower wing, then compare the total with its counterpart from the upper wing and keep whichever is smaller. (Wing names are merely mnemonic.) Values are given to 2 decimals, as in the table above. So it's -2.84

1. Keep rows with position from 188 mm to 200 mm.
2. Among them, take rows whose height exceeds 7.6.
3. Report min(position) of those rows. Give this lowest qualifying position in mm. 189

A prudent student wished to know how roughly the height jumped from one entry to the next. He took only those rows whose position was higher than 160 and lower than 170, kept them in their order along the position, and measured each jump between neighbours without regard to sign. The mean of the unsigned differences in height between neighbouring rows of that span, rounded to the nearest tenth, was 0.3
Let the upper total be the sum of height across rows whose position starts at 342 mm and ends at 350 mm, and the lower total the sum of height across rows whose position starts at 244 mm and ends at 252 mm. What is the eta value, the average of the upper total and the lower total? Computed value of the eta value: 31.4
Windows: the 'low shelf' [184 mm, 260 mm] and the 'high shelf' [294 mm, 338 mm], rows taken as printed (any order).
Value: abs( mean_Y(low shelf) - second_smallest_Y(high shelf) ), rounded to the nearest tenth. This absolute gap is 3.7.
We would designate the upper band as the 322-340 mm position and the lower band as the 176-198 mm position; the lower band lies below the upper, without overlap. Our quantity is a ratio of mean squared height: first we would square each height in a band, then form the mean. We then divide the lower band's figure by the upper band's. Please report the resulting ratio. 1.16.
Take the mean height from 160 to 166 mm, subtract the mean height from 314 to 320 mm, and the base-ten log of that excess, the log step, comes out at 0.0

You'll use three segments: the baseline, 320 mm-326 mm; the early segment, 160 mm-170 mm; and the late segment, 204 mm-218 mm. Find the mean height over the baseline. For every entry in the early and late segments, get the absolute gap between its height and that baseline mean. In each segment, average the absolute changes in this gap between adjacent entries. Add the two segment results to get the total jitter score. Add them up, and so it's 0.85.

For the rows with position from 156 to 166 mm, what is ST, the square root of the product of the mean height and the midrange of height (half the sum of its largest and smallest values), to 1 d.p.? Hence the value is 9.0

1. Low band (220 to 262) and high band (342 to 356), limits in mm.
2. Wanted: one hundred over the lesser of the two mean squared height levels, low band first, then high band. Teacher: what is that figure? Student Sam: 2.0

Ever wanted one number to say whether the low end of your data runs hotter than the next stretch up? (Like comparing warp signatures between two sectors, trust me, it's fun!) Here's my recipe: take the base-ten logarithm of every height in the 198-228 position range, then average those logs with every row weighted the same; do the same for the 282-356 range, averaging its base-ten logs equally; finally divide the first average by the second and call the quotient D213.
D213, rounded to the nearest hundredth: 1.14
